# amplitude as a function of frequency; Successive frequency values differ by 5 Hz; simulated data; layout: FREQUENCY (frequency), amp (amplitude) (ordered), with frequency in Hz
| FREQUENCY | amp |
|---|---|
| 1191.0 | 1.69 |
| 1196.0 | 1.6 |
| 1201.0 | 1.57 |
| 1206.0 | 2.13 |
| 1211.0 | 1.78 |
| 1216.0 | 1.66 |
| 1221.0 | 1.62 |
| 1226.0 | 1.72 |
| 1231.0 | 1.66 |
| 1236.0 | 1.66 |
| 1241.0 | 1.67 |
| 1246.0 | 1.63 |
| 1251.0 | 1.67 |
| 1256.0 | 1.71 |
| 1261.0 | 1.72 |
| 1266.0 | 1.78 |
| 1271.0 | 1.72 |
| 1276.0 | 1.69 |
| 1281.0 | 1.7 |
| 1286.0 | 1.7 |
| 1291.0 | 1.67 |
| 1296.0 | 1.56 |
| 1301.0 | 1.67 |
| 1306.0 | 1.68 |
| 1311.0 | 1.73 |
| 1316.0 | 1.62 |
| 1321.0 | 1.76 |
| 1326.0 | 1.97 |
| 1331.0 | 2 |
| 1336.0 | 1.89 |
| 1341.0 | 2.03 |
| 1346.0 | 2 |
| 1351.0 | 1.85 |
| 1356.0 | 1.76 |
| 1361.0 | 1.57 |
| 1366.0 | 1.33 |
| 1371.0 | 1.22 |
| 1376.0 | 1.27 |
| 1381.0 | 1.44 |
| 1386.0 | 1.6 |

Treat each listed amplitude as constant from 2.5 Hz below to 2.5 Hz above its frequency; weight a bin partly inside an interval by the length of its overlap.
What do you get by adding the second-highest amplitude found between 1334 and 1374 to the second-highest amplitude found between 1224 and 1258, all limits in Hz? 3.71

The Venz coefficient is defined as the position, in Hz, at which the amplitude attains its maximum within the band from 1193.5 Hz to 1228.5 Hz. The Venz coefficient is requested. 1206.0 Hz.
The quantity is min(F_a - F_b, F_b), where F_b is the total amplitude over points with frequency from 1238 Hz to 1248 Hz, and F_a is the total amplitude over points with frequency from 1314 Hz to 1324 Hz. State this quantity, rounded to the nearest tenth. 0.1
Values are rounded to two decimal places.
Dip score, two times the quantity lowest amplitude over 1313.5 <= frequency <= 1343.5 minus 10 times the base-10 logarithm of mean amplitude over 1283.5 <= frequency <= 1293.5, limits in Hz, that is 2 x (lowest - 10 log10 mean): -1.29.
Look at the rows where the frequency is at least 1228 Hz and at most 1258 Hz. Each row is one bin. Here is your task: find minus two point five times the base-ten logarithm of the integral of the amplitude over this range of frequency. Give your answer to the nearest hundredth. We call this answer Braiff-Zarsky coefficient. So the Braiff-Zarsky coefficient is -4.25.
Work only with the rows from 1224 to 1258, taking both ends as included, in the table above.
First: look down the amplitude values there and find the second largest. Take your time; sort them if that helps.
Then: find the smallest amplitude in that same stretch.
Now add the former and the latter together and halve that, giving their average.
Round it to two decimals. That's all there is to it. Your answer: 1.67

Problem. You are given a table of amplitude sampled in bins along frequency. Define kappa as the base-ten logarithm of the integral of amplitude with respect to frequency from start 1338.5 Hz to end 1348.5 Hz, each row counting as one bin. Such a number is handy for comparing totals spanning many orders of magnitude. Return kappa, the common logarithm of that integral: 1.30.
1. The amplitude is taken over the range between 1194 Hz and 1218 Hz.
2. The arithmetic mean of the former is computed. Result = 1.75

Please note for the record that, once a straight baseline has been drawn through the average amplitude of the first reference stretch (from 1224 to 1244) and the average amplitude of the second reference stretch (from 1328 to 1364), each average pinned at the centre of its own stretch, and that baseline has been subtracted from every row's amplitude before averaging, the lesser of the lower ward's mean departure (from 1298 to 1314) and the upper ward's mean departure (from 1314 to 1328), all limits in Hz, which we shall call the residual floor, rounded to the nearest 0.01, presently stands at -0.11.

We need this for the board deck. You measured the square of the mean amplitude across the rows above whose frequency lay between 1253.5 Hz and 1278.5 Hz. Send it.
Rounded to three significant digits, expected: 2.97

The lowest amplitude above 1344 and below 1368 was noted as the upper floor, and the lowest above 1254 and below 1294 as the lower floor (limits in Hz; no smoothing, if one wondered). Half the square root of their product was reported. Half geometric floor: 0.75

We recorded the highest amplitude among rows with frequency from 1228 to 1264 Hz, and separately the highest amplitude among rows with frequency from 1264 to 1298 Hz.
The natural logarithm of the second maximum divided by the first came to 0.034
